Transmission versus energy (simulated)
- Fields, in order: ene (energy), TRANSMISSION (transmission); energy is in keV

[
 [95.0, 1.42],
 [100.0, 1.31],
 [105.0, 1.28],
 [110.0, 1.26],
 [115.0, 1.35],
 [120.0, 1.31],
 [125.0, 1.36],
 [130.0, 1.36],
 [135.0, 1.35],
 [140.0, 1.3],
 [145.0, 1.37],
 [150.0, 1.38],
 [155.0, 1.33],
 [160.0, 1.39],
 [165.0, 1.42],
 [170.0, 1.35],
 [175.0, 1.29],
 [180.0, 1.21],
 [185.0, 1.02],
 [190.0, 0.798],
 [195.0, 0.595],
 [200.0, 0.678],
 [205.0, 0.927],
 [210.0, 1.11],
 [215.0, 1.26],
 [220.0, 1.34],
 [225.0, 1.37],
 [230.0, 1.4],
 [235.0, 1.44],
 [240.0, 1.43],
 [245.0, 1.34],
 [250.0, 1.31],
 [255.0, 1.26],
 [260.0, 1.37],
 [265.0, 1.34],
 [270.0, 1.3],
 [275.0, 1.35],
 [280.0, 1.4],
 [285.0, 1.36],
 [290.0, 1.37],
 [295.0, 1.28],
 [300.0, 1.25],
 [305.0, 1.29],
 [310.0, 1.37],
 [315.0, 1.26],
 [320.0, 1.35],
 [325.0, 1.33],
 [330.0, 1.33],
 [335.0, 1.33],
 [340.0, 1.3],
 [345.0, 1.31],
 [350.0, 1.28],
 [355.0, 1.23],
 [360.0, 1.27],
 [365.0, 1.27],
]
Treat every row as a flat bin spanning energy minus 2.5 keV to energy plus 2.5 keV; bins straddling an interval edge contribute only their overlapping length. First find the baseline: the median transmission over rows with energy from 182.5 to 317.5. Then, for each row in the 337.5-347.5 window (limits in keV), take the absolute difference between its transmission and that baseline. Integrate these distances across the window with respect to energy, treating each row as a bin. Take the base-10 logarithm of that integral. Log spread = -1.3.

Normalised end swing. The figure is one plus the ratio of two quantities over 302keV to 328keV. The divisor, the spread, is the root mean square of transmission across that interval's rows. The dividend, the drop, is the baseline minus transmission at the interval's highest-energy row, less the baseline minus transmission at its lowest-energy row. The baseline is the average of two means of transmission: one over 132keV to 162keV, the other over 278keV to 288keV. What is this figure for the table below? 0.97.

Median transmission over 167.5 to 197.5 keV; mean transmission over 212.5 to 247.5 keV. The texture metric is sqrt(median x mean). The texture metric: 1.24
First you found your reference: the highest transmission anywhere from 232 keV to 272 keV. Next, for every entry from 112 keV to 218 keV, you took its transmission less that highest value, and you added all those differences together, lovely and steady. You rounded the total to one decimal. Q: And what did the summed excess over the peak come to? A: -5.1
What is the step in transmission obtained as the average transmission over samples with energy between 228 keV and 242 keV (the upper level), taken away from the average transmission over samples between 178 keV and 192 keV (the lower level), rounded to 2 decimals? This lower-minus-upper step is -0.41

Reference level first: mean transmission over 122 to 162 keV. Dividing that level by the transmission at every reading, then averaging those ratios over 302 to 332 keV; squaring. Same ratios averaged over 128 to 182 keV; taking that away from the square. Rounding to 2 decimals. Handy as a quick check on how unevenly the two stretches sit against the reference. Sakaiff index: 0.04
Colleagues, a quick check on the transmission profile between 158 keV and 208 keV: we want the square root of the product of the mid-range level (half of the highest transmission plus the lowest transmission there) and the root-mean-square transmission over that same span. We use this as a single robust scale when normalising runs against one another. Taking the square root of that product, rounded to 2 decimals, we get 1.06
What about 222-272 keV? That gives 1.35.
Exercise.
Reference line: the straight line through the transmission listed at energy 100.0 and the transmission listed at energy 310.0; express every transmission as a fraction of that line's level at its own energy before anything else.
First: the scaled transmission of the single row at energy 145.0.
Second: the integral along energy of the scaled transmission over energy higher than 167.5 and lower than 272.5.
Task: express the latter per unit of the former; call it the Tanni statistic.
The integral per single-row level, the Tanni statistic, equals 90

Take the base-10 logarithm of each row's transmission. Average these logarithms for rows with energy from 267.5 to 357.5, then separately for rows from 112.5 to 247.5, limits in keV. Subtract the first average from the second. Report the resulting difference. -0.04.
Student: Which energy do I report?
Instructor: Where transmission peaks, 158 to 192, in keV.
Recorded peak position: 165.0 keV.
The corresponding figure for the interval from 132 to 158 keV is 150.0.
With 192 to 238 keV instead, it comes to 235.0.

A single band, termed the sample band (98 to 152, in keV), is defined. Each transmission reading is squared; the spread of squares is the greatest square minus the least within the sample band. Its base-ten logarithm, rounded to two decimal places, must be -0.50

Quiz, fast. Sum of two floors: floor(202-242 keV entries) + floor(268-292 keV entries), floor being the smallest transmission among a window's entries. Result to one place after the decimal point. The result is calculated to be 2.2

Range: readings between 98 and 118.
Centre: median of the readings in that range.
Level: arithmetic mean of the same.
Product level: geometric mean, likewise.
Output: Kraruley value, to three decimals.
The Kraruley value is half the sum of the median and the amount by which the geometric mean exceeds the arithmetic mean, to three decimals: 0.647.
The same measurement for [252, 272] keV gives 0.660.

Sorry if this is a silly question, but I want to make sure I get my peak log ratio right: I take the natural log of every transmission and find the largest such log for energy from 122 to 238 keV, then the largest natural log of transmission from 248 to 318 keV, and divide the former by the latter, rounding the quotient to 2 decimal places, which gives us 1.08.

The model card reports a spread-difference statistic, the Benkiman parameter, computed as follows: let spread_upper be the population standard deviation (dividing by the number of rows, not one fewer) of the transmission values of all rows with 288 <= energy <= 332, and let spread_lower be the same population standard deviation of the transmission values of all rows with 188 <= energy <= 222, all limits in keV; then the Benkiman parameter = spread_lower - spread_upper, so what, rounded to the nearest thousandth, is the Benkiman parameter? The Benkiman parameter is 0.223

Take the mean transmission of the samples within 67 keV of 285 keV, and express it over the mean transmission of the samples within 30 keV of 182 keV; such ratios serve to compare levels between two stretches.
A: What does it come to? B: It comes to 1.22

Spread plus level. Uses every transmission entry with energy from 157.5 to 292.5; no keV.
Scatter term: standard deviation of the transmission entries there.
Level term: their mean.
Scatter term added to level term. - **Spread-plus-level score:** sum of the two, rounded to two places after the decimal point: 1.47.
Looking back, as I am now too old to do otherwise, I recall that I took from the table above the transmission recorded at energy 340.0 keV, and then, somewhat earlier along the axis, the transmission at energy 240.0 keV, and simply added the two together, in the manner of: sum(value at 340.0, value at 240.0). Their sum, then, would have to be 2.73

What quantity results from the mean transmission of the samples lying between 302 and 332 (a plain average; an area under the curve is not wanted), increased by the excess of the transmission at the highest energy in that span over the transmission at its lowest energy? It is 1.36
